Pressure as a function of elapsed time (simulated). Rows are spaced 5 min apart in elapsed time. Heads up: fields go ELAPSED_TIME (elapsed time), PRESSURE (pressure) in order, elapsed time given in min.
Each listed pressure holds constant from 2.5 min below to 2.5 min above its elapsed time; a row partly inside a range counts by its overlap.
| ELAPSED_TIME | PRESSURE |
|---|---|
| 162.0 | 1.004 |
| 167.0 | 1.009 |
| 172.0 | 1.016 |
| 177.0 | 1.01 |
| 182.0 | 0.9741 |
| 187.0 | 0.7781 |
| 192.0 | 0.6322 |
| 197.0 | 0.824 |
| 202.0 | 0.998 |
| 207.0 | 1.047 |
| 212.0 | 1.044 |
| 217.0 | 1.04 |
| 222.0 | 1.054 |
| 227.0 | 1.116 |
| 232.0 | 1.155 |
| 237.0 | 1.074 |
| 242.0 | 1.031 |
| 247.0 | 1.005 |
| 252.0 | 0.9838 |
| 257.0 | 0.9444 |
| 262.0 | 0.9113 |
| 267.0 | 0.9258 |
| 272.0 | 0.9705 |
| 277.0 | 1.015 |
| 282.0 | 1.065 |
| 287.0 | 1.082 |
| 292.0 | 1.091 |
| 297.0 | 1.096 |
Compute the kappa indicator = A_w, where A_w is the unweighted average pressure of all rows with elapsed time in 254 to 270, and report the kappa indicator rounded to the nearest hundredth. 0.93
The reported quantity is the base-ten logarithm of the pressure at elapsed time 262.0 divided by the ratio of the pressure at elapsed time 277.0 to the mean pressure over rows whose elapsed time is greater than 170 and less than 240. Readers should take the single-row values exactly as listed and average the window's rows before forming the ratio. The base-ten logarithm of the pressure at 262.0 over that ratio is -0.05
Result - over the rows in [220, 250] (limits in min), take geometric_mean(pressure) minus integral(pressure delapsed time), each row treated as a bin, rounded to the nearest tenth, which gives -31.1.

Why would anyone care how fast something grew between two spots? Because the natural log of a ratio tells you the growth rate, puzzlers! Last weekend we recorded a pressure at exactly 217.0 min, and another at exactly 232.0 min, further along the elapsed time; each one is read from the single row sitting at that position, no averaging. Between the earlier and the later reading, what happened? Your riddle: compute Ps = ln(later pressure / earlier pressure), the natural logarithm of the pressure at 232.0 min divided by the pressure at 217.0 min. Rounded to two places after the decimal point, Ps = 0.10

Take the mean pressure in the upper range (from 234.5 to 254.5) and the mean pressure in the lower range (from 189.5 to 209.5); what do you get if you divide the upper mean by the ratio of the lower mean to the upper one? 1.20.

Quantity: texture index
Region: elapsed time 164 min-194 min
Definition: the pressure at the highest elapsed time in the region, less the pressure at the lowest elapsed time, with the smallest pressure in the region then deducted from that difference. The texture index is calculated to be -1.0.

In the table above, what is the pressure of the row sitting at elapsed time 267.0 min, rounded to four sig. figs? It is 0.9258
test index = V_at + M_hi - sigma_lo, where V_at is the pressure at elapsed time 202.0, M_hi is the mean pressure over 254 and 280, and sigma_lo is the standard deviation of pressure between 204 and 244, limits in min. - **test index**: 1.91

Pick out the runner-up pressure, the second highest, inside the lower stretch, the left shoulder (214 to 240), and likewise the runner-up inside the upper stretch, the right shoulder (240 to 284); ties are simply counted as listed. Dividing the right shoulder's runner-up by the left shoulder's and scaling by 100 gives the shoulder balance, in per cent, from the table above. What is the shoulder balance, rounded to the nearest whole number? 92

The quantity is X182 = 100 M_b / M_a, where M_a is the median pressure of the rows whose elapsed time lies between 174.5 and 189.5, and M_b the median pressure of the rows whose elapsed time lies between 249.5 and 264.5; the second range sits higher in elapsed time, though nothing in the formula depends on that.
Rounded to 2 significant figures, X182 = 97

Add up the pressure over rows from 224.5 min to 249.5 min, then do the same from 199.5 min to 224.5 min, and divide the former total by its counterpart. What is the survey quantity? 1.04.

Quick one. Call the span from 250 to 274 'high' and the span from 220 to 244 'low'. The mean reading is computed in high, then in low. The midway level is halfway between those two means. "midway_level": 1.017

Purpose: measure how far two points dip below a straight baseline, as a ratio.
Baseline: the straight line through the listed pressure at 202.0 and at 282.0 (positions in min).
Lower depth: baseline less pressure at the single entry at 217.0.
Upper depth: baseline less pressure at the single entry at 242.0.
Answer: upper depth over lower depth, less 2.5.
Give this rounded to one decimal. -2.5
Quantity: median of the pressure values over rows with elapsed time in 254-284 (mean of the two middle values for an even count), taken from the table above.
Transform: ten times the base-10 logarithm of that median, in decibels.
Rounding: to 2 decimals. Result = -0.19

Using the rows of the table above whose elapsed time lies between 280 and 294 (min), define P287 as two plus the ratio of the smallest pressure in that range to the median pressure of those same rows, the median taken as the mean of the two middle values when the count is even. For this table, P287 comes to 2.98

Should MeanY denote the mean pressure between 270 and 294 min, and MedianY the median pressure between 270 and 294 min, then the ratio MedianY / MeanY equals 1.019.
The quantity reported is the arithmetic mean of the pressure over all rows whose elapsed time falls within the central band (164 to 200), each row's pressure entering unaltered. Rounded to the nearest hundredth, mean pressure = 0.89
